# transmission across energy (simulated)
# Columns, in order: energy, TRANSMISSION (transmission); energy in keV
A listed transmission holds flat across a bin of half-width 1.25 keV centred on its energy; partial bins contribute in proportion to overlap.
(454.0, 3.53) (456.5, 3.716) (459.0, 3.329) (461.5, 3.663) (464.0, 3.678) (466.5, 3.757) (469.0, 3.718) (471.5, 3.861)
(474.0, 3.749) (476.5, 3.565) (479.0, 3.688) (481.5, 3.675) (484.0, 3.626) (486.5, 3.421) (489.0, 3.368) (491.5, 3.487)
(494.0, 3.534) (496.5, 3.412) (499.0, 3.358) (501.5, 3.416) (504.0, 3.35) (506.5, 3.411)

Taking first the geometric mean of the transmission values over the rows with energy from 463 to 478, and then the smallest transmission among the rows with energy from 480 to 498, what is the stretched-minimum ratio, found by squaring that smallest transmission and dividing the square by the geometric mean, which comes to 3.05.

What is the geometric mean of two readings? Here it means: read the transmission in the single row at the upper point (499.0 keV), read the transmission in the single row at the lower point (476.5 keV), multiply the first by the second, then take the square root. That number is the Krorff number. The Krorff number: 3.46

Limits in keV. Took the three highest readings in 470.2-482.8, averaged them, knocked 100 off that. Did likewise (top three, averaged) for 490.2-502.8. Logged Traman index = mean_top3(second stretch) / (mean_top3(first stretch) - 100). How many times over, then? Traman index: -0.0362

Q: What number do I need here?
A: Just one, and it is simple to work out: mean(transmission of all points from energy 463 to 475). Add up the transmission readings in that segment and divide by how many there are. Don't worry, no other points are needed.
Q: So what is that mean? 3.75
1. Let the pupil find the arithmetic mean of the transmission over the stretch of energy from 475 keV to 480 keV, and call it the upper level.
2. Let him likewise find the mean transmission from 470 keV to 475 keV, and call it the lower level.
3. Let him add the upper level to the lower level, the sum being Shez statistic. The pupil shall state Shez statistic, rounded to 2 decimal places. 7.43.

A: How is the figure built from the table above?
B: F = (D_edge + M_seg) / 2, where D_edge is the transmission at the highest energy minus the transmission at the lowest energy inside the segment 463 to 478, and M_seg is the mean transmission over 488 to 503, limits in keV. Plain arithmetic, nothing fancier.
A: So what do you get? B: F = 1.658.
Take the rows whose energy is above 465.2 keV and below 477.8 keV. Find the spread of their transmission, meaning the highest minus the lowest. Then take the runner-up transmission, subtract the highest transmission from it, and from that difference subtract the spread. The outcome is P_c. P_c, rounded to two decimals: -0.40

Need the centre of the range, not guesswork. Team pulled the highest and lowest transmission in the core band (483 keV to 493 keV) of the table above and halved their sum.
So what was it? 3.50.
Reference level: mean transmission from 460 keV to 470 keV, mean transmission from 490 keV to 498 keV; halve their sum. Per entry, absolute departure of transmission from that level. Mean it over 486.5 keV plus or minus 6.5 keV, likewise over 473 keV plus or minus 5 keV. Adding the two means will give 0.27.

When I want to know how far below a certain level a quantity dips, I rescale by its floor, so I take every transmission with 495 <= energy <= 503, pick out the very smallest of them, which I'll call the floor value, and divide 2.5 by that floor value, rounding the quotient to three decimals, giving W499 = 0.744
